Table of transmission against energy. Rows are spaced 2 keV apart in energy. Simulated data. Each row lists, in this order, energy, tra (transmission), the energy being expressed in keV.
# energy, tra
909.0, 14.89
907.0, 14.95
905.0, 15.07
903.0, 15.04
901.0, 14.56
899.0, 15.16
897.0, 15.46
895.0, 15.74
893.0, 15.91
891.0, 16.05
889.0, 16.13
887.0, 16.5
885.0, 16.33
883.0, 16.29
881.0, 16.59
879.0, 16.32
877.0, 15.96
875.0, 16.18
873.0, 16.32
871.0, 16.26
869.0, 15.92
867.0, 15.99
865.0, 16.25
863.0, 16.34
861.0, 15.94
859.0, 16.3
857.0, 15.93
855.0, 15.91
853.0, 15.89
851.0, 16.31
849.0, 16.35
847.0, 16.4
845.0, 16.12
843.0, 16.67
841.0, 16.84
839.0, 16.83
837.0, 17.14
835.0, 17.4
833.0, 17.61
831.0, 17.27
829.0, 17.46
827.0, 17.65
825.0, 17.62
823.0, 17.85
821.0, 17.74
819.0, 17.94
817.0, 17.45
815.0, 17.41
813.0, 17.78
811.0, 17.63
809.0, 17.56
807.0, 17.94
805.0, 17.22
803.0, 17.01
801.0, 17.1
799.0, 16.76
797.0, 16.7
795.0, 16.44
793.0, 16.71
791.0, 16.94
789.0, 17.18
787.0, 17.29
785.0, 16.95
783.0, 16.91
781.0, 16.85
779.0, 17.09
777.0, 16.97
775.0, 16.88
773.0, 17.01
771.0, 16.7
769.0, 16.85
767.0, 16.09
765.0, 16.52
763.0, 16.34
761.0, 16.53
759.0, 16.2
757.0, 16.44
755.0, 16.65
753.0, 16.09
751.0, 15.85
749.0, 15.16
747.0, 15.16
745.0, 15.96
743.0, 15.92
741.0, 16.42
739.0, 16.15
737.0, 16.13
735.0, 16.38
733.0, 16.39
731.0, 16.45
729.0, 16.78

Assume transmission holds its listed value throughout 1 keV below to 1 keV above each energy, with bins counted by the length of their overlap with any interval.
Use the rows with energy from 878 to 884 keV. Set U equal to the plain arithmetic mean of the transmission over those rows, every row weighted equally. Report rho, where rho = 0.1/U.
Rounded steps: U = 16.4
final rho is 0.0061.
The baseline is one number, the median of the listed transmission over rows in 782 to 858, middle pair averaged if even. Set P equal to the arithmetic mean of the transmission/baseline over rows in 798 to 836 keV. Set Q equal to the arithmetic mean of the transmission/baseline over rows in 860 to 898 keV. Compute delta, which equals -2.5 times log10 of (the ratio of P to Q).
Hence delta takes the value -0.09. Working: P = 1.02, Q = 0.94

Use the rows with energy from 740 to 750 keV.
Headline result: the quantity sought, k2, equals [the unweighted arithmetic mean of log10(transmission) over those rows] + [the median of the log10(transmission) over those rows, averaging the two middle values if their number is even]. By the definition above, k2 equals 2.398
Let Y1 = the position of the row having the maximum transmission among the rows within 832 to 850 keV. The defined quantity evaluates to 833.0 keV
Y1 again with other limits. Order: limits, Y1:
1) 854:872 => 863.0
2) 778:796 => 787.0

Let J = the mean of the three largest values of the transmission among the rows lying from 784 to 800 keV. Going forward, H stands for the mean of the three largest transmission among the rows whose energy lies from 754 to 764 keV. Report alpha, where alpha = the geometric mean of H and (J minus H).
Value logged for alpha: 3.2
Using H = 16.54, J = 17.1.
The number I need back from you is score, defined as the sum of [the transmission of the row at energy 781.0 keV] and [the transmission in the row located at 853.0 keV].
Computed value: 32.7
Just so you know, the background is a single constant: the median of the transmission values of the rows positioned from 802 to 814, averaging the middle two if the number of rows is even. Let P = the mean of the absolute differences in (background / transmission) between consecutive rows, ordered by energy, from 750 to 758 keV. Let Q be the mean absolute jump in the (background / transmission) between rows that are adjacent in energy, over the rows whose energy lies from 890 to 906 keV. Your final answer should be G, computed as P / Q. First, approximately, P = 0.022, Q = 0.022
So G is 1.02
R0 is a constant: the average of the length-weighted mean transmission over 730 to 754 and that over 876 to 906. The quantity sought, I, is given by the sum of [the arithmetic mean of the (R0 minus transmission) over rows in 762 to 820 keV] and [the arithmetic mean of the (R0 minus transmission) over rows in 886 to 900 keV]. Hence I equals -1.08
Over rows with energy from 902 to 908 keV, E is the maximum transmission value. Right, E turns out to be 15.07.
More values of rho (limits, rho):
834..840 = 0.0058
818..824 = 0.0056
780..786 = 0.0059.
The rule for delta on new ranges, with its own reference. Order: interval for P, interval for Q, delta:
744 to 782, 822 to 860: 0.03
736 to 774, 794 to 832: 0.08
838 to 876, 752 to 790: 0.03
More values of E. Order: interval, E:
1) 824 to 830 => 17.65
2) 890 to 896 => 16.05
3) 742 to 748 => 15.96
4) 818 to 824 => 17.94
